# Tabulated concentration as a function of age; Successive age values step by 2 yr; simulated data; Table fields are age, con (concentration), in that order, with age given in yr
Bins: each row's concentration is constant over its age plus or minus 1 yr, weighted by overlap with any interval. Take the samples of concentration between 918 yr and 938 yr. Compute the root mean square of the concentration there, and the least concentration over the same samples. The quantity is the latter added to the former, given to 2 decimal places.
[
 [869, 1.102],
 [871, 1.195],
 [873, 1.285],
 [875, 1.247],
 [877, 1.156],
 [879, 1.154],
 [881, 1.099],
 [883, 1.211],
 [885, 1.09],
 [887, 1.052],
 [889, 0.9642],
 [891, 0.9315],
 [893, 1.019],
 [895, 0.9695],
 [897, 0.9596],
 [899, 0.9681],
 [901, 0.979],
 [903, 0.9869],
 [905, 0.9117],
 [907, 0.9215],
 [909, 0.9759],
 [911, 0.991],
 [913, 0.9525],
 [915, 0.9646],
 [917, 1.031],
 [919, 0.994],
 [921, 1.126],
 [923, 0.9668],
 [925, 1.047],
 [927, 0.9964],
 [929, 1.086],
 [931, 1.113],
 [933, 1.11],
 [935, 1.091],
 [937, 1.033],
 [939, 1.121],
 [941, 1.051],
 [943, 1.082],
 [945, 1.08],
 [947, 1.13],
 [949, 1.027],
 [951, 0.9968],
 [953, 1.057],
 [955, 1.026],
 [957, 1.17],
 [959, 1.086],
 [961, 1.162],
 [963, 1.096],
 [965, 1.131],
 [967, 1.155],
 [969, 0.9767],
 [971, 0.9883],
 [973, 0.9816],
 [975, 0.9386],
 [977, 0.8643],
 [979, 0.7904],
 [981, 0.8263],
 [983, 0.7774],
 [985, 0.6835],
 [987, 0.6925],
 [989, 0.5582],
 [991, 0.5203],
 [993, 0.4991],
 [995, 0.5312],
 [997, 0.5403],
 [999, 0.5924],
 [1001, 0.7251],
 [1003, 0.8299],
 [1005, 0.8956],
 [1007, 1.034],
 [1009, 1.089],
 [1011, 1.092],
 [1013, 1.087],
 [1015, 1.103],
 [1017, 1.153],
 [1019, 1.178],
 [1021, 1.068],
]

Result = 2.02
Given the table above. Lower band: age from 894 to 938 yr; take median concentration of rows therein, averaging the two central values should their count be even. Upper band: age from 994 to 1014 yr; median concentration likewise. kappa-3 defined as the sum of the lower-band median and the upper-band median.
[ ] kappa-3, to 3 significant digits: 1.85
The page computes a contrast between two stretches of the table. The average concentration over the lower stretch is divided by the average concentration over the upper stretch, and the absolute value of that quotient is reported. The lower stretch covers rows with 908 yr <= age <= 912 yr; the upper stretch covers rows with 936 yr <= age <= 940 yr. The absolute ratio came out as 0.91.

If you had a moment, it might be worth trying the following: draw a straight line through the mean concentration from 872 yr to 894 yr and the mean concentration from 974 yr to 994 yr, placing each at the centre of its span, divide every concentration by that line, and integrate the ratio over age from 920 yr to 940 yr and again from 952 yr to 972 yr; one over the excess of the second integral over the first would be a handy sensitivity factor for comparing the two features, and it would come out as 0.25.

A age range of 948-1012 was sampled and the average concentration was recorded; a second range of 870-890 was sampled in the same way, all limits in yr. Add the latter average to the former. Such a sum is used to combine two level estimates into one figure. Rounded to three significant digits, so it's 2.03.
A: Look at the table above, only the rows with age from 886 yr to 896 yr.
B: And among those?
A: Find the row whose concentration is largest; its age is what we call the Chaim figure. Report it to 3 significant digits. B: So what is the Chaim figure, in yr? 887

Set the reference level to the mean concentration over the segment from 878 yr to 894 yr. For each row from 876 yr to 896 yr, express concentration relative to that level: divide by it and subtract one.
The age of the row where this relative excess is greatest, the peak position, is 883 yr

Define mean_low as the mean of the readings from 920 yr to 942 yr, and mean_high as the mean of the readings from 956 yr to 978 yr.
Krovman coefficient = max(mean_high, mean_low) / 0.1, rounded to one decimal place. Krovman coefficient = 10.7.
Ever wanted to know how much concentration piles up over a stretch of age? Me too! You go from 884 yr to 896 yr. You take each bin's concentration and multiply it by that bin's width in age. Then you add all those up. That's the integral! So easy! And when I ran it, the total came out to 12.1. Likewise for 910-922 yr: 12.1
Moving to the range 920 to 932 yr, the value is 12.7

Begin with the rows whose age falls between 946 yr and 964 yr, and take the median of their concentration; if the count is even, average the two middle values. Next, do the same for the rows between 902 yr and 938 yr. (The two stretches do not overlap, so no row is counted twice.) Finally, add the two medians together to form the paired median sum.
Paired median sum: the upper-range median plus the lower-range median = 2.08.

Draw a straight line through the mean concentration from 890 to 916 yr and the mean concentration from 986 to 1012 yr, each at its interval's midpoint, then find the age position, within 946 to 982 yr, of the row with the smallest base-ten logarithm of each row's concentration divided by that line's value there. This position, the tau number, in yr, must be 979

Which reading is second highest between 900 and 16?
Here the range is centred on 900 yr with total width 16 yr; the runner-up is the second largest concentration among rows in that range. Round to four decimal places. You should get 0.9869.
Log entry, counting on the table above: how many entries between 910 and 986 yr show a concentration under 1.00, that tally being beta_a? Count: 16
